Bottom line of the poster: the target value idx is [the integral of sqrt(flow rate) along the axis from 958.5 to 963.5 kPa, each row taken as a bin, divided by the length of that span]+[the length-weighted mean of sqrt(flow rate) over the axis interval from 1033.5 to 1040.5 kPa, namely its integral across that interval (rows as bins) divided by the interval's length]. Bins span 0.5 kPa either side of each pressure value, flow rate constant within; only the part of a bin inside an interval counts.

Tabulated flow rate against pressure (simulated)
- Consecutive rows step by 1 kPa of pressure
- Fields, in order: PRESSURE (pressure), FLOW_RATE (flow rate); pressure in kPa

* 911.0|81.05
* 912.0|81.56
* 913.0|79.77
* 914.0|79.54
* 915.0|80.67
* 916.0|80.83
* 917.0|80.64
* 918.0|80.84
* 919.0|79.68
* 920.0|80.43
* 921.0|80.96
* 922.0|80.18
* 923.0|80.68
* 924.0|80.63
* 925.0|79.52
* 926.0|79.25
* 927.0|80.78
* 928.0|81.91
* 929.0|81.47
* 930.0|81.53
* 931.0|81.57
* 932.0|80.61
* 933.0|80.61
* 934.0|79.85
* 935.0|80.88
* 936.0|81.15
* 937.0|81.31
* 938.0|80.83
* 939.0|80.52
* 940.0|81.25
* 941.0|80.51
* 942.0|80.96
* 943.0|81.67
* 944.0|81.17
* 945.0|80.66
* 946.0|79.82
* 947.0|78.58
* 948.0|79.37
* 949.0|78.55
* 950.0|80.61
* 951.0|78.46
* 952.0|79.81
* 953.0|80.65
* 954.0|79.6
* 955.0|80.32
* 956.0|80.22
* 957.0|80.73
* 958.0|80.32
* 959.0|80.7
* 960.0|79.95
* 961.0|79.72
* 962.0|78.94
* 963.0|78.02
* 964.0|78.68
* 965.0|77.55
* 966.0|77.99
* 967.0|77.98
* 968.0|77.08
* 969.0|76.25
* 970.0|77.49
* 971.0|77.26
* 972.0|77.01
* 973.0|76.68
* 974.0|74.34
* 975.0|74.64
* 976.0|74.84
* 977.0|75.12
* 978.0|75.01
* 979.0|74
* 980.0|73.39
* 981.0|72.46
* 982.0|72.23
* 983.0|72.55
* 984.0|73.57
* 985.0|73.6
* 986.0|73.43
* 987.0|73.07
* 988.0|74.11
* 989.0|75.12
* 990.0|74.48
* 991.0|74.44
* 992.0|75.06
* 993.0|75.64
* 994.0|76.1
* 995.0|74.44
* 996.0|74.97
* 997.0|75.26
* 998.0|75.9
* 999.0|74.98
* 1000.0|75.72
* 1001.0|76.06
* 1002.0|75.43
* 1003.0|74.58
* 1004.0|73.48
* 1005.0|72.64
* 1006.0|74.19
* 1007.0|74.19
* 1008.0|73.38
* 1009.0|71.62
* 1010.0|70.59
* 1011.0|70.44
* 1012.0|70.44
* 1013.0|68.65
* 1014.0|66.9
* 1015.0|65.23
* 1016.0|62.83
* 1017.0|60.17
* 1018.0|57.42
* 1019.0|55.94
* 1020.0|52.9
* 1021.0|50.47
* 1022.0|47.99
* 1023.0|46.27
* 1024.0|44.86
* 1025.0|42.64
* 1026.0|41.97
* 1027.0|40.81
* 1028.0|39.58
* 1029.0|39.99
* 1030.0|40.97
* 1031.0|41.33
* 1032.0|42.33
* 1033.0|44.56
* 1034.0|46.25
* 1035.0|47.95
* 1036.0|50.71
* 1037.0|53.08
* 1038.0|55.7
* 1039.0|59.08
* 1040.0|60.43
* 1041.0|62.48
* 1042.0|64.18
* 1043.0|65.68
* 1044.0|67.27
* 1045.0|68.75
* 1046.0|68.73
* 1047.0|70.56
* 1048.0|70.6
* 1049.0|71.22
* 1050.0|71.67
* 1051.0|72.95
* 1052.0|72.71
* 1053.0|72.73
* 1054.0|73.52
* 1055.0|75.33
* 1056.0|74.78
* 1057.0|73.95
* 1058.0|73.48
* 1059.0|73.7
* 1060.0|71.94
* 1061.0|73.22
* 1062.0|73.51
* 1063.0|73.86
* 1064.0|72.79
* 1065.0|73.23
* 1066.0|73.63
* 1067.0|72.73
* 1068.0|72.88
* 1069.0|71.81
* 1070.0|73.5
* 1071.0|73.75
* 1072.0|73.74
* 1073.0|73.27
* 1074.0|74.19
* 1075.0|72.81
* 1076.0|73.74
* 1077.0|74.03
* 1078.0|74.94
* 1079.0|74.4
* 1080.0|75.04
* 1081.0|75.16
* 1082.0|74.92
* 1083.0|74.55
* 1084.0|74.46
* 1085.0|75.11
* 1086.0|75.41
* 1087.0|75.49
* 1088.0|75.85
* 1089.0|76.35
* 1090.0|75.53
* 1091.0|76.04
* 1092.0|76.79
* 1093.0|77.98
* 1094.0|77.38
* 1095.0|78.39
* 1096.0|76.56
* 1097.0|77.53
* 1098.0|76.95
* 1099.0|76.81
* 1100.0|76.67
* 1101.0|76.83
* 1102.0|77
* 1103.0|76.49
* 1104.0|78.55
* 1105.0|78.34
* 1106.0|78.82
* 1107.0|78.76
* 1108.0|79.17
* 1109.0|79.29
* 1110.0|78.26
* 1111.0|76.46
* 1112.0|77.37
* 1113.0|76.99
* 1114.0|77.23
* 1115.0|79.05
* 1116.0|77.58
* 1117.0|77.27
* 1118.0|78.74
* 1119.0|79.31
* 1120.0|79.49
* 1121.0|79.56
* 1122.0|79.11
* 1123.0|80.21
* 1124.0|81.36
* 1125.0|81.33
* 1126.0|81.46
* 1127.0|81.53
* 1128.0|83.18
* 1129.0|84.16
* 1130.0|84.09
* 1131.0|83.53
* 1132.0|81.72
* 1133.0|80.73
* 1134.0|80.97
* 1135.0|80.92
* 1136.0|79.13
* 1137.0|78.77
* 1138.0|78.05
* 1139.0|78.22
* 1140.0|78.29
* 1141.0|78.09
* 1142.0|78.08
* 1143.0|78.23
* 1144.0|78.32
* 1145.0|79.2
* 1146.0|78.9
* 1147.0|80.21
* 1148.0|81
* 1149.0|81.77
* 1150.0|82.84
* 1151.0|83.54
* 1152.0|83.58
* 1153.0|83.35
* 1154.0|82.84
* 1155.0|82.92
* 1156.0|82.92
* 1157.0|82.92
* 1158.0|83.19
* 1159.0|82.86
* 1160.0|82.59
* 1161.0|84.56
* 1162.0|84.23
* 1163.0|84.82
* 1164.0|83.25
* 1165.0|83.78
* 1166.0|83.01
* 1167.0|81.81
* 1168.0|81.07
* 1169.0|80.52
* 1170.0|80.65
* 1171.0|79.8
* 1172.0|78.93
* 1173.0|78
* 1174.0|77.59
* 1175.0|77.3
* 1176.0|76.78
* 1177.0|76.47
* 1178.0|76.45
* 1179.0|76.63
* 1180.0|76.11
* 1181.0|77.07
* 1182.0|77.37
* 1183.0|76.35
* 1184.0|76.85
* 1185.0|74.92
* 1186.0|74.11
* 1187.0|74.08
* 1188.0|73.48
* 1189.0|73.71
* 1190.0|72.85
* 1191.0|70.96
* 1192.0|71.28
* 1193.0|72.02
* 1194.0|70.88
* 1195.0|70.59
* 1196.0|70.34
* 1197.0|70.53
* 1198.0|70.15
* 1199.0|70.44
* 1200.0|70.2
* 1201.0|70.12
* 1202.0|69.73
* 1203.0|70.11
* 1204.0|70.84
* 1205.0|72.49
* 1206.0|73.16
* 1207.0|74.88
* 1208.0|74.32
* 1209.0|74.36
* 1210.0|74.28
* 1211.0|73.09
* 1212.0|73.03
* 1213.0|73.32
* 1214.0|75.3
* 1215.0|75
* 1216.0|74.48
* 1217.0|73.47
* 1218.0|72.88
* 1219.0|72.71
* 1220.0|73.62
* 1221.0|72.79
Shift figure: 16.2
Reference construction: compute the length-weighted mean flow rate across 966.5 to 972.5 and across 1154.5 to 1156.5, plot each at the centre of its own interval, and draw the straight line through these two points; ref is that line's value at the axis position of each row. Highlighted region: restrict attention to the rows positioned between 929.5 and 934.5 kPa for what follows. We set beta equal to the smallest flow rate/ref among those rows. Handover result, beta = 1.05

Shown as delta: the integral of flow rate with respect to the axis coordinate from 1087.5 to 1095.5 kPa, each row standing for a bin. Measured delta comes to 614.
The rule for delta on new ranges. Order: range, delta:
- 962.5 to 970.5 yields 621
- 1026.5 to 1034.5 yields 336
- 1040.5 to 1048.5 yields 538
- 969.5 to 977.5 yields 607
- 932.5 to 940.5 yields 646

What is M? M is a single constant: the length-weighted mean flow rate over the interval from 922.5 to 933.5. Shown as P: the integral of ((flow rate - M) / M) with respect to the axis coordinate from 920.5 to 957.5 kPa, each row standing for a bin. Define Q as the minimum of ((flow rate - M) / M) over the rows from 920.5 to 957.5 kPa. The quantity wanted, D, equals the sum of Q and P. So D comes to -0.2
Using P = -0.1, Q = -0.03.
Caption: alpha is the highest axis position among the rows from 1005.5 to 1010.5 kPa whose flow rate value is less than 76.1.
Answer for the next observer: 1010.0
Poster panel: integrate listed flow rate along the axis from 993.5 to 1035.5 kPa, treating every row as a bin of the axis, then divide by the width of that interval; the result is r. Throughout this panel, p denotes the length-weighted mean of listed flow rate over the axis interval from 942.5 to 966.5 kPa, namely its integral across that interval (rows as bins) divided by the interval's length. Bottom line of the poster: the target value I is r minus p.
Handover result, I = -19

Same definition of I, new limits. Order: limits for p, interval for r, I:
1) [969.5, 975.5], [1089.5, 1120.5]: 1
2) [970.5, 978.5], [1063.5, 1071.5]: -3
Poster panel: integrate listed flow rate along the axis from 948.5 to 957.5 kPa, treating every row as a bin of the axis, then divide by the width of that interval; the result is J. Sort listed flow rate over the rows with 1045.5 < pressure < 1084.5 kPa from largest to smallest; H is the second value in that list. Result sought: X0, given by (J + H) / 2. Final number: 77.5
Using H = 75.16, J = 79.9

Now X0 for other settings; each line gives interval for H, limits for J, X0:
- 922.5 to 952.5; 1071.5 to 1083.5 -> 78.0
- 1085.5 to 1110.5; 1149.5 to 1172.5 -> 80.9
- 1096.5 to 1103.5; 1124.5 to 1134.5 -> 79.6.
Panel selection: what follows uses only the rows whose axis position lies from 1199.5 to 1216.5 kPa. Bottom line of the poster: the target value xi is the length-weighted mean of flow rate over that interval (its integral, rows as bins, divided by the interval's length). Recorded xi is 73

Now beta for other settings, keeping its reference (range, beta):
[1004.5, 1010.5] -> 0.90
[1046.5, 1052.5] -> 0.89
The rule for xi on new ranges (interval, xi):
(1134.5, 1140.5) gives 79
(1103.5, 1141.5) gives 80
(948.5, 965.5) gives 80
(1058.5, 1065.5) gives 73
